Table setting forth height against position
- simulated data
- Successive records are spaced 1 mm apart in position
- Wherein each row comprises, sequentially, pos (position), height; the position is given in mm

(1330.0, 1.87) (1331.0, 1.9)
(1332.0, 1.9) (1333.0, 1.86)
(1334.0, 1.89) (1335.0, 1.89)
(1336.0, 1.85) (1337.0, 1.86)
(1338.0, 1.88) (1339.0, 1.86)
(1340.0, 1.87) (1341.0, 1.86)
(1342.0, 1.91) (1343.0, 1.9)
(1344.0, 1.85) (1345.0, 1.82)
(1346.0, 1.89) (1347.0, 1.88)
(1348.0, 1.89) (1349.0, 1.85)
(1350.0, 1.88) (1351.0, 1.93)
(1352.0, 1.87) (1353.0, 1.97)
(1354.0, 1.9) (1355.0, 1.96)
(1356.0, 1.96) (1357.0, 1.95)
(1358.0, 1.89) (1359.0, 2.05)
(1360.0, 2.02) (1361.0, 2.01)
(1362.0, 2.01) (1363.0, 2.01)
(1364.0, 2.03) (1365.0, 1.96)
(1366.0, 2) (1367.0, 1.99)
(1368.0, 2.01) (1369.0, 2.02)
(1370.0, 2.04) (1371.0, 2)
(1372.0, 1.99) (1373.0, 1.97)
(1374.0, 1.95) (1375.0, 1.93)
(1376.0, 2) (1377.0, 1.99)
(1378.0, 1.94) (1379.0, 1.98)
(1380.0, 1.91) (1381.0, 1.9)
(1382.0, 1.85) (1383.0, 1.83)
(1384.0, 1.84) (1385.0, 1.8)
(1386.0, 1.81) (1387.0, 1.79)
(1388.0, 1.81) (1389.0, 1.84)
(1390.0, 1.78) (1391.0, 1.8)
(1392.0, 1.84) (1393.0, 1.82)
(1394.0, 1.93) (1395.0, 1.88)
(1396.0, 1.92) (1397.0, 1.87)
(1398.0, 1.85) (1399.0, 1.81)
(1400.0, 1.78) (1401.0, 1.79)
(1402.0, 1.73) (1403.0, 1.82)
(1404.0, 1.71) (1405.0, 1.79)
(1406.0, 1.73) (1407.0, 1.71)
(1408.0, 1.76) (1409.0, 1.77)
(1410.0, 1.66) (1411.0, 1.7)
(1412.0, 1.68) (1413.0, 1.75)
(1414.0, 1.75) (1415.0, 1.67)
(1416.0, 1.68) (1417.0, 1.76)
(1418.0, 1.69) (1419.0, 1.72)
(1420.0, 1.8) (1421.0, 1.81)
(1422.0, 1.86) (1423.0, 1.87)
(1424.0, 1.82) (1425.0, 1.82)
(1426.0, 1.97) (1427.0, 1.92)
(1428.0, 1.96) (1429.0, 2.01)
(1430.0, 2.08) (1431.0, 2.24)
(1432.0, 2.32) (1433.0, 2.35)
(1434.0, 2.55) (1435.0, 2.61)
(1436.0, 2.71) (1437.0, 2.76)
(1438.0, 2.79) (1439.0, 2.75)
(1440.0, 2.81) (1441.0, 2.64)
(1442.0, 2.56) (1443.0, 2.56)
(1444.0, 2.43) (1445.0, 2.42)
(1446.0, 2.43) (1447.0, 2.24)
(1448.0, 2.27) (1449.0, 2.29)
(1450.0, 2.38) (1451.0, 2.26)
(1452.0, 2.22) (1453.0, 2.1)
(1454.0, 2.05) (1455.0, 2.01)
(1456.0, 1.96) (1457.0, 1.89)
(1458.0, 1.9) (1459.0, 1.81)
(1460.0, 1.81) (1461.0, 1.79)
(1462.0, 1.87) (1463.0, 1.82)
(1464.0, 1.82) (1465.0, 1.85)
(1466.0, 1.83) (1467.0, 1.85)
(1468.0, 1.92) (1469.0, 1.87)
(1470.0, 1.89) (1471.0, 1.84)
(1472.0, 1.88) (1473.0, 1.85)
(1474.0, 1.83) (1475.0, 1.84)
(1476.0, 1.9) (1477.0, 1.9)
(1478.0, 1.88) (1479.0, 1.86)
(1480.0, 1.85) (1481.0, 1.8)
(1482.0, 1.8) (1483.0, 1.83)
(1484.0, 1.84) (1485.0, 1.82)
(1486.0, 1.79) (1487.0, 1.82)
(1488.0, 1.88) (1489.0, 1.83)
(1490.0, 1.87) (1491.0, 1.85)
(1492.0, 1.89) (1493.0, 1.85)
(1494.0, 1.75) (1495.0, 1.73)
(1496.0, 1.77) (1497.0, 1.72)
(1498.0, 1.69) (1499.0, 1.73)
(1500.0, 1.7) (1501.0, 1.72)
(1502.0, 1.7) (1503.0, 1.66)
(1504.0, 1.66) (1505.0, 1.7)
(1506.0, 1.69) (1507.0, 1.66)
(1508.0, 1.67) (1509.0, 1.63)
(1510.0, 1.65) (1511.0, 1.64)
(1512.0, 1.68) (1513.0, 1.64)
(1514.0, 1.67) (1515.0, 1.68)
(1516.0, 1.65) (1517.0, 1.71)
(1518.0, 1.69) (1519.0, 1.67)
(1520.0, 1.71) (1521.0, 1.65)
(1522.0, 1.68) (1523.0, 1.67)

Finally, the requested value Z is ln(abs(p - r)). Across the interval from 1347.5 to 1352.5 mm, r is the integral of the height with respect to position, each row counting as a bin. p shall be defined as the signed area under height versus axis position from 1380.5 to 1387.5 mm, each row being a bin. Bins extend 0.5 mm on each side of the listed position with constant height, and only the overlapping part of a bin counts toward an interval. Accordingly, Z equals 1.2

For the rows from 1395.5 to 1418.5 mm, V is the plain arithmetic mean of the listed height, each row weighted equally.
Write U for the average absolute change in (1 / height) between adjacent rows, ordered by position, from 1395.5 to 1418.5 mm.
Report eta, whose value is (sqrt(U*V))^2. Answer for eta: 0.029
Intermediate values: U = 0.0165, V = 1.76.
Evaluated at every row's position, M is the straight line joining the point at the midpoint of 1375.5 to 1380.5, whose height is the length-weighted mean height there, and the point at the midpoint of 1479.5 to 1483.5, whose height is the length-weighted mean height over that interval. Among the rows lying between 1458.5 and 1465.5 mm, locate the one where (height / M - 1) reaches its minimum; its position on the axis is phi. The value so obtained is 1461.0 mm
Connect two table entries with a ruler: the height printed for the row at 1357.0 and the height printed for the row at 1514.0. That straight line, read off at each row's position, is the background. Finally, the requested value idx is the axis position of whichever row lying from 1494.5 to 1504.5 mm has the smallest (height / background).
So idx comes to 1503.0 mm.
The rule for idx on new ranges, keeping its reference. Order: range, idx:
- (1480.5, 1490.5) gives 1486.0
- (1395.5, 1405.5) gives 1404.0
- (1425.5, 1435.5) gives 1427.0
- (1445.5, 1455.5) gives 1455.0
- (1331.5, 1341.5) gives 1336.0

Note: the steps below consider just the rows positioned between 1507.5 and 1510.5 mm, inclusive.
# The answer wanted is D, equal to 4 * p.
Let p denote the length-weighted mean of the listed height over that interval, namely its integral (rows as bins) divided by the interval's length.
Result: 6.6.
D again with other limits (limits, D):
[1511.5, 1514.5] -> 6.7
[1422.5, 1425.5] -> 7.3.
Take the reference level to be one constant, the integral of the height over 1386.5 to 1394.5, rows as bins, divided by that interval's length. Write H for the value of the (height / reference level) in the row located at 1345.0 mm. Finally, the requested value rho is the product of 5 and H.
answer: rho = 4.98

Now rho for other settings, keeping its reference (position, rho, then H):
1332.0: 5.20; 1.04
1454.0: 5.61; 1.12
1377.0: 5.45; 1.09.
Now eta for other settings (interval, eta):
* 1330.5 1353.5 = 0.017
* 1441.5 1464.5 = 0.026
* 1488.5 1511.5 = 0.018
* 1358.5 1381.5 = 0.014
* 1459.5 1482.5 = 0.016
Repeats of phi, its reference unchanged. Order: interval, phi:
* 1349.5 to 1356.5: 1352.0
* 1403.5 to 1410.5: 1410.0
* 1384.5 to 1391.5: 1390.0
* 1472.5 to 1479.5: 1474.0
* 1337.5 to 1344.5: 1344.0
